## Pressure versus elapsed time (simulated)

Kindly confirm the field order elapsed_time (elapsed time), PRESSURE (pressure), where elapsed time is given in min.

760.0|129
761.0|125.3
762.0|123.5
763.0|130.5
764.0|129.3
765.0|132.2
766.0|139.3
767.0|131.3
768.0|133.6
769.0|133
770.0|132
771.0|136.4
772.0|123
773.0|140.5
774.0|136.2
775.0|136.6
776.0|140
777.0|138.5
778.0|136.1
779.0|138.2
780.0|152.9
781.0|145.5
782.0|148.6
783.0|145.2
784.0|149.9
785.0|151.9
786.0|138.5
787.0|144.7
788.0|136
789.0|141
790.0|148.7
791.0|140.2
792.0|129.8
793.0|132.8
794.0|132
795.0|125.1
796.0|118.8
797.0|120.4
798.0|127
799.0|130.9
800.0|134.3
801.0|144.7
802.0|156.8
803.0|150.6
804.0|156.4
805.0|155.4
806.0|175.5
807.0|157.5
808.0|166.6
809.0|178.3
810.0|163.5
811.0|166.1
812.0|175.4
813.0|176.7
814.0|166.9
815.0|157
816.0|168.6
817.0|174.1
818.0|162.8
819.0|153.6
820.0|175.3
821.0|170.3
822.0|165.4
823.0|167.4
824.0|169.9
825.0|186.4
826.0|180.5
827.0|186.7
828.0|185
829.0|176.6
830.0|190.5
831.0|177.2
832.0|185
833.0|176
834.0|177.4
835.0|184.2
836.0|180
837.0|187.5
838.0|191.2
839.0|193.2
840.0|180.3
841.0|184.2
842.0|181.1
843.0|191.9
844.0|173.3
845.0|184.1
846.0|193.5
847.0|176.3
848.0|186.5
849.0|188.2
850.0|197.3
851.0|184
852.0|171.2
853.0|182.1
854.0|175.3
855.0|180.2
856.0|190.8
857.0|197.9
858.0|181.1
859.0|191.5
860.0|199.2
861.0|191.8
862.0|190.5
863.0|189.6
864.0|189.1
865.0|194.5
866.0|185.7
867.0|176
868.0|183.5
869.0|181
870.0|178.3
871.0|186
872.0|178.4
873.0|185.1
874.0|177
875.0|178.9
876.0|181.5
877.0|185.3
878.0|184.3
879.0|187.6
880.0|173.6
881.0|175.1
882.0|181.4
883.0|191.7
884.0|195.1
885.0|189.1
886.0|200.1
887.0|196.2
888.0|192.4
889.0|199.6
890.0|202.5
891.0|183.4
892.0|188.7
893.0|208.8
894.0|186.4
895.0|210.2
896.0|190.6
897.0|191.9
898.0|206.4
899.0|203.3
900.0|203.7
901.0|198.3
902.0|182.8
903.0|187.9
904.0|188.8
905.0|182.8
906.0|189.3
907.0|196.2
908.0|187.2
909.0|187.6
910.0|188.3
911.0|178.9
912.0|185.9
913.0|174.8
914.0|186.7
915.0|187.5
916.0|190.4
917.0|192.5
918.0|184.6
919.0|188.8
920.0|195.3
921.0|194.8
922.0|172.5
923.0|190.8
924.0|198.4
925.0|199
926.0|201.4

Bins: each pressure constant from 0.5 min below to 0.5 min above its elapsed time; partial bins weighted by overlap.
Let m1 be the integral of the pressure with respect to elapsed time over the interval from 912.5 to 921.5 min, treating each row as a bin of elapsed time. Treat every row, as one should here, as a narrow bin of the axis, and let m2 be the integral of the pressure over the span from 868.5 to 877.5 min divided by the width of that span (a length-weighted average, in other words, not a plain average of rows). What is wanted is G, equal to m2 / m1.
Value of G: 0.107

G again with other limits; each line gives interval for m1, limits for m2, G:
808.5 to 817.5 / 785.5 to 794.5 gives 0.091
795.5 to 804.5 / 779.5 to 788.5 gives 0.118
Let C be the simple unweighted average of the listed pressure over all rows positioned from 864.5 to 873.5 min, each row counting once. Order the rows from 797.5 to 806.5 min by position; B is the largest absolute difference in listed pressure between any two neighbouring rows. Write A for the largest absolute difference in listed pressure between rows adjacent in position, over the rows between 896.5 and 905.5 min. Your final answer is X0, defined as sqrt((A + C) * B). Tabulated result 63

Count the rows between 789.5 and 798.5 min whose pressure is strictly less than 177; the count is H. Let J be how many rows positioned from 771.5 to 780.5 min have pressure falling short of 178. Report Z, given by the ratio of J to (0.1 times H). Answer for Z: 10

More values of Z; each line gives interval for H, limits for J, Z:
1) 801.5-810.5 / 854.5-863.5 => 0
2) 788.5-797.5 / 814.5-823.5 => 10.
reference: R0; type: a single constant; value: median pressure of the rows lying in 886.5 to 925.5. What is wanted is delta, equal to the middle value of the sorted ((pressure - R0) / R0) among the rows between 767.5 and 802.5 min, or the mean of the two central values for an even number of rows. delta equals -0.28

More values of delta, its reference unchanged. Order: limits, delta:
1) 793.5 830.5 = -0.13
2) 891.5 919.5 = -0.01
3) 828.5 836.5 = -0.06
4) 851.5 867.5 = -0.01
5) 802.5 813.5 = -0.13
